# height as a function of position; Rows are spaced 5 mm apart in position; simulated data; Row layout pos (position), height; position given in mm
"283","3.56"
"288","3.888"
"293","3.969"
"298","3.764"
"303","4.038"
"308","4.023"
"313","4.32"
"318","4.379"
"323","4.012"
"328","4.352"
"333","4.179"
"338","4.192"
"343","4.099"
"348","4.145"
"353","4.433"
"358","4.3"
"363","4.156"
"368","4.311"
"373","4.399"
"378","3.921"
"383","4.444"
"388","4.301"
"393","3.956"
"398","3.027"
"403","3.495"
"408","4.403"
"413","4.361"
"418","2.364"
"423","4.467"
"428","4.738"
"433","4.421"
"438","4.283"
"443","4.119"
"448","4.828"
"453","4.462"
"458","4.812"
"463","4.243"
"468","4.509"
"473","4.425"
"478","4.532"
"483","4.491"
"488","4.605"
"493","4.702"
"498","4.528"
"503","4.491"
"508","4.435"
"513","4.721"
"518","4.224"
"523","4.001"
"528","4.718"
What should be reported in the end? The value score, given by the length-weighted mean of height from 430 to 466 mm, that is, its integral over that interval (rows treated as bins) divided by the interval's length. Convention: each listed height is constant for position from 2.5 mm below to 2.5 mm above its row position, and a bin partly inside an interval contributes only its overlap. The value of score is 4.46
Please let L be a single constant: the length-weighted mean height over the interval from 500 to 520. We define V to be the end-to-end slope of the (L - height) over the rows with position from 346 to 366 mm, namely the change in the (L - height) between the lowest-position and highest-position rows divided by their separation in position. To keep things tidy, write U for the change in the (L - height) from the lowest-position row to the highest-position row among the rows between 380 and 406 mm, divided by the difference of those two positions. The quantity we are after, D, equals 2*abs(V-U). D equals 0.10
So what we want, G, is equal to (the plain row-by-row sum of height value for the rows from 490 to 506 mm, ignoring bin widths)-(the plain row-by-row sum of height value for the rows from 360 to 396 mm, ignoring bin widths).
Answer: -16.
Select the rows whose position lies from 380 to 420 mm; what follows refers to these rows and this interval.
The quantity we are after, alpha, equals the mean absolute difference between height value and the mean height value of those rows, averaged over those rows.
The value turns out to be 0.62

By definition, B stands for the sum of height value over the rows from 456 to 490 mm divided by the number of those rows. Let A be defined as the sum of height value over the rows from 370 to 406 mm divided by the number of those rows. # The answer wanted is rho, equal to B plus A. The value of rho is 8.45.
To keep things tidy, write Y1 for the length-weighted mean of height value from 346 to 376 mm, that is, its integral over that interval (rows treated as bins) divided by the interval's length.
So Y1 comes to 4.29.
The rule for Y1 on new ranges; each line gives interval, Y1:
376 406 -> 3.87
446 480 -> 4.54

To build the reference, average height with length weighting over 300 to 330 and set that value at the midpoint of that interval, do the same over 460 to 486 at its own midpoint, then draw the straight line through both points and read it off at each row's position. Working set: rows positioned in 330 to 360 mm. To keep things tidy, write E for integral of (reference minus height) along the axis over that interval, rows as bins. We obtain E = 0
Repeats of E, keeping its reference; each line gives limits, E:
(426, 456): -2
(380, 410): 12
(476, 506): -2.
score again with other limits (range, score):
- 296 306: 3.91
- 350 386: 4.28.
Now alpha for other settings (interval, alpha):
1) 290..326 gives 0.16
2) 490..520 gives 0.13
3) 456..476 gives 0.16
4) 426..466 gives 0.23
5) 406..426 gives 0.77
